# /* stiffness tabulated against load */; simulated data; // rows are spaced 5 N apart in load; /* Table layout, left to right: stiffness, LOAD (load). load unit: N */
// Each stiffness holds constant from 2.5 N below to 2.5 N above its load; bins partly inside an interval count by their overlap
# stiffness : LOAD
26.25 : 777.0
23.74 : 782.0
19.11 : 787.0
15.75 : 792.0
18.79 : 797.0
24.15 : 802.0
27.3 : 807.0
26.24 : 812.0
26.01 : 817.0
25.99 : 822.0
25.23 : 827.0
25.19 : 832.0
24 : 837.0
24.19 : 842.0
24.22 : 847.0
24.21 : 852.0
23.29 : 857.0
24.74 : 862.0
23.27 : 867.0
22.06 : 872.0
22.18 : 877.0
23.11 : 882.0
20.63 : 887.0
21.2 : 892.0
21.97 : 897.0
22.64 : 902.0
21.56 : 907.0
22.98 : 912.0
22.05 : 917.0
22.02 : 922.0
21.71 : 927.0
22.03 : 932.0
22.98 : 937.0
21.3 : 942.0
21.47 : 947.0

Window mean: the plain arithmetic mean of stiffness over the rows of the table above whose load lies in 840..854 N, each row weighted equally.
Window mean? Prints 24.2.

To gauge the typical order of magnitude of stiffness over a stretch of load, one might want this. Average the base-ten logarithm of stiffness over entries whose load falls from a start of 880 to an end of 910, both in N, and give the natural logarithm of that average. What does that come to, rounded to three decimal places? 0.292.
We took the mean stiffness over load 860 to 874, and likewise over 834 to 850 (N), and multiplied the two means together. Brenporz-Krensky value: 564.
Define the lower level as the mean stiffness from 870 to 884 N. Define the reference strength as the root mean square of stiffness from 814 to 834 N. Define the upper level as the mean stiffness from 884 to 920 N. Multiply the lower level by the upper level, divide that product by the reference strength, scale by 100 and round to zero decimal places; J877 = 1917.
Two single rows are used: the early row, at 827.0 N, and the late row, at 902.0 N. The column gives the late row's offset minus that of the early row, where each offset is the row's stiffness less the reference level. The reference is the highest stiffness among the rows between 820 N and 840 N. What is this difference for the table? -2.6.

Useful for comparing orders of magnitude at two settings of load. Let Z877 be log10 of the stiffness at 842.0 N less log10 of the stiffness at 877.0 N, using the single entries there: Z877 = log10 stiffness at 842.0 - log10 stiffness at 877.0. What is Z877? 0.04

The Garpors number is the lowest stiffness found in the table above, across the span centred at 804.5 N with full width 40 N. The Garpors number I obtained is 15.75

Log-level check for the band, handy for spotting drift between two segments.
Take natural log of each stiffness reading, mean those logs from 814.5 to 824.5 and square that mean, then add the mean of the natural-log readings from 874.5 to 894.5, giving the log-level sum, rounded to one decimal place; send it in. 13.7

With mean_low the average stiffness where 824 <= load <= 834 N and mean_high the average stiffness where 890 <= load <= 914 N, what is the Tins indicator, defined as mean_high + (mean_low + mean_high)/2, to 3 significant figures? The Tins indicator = 45.7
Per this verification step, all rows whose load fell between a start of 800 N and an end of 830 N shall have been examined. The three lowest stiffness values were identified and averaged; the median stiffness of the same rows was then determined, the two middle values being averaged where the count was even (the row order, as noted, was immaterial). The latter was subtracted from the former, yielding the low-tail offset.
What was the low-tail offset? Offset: -0.88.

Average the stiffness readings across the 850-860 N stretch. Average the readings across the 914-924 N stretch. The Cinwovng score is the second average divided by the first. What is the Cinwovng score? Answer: 0.93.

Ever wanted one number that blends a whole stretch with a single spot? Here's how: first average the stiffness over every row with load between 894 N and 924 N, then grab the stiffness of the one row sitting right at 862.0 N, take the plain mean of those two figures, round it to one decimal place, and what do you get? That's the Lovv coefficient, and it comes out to 23.5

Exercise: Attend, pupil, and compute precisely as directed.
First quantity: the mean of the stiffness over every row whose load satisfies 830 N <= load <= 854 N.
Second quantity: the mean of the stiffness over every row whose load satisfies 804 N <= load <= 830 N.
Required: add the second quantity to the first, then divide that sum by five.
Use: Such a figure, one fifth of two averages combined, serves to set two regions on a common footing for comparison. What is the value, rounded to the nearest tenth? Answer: 10.1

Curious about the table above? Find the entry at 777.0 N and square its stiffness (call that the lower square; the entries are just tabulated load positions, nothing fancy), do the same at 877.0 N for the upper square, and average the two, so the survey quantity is 591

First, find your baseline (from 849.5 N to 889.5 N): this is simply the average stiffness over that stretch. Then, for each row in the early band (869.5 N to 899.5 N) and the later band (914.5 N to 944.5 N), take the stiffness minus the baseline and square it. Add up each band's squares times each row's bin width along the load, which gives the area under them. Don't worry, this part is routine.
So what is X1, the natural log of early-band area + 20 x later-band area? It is 6.6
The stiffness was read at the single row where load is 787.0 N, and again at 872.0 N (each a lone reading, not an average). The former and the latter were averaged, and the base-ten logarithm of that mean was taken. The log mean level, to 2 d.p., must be 1.31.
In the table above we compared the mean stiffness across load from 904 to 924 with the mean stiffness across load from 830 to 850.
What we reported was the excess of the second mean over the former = 2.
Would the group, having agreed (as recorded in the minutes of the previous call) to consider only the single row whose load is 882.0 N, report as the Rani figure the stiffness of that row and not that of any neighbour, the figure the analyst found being 23.11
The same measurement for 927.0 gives 21.71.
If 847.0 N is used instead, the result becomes 24.22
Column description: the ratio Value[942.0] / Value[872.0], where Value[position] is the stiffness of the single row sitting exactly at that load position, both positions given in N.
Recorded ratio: 0.966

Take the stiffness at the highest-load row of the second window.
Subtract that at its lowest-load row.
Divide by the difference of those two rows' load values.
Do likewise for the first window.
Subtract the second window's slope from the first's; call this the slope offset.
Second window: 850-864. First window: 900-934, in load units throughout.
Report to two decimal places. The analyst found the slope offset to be -0.07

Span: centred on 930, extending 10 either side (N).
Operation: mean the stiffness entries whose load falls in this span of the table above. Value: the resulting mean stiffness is 22.2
